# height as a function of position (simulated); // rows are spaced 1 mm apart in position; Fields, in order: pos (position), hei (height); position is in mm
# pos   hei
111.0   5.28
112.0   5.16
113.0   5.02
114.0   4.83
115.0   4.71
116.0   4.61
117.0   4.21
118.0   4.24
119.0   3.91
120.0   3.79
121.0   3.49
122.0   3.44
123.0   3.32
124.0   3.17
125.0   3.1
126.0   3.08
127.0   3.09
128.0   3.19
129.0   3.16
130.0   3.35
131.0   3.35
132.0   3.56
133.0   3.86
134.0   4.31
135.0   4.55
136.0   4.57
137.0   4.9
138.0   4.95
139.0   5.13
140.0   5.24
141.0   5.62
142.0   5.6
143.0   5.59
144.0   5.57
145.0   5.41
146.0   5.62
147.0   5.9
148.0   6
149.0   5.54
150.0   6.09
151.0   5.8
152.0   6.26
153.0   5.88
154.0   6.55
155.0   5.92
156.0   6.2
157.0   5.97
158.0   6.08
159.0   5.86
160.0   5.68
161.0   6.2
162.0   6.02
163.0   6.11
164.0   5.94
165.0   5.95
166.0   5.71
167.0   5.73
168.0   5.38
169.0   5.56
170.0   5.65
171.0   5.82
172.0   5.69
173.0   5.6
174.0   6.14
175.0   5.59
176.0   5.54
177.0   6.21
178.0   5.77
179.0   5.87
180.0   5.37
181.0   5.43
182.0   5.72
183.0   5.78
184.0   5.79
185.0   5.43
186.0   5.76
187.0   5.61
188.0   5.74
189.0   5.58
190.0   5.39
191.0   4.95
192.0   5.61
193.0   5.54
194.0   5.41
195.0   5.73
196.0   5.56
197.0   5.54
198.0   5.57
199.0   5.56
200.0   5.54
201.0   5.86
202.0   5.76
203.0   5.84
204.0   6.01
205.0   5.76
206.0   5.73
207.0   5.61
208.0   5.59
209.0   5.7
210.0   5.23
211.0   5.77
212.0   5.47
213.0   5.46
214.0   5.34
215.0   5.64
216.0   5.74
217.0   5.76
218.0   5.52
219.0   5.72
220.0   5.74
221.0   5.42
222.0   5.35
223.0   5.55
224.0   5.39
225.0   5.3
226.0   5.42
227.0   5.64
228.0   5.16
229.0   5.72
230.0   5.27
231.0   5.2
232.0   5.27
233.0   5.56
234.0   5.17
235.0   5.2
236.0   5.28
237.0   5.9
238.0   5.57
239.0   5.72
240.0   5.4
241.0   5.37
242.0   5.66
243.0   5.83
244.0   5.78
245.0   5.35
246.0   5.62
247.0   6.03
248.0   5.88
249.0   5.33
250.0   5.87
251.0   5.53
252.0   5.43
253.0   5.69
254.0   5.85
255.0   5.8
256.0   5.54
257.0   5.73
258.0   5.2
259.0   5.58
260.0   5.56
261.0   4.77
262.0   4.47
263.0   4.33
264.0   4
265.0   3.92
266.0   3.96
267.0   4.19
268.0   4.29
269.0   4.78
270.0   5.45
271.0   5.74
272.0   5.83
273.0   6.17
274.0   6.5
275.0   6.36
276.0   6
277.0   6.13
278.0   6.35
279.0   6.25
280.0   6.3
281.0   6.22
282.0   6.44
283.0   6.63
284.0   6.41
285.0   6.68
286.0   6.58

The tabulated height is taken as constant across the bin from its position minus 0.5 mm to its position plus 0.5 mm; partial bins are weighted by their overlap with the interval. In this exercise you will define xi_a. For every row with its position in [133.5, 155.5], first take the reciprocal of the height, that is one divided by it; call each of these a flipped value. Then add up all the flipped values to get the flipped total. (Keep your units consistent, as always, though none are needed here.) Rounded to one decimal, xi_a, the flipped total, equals 4.0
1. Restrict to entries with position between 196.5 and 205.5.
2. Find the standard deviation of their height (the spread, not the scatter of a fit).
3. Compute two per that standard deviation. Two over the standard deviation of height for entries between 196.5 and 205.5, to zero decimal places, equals 12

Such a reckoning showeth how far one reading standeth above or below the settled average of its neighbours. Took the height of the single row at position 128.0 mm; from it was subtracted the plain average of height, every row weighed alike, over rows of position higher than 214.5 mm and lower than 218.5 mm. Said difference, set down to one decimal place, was -2.5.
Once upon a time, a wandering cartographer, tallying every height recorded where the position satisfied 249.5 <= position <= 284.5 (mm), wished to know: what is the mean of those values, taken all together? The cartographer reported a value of 5.5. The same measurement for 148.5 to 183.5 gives 5.8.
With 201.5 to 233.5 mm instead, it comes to 5.6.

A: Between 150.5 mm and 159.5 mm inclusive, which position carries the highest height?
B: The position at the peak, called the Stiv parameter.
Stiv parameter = 154.0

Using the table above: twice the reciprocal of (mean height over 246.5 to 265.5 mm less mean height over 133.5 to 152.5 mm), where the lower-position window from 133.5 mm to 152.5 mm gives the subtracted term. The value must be -18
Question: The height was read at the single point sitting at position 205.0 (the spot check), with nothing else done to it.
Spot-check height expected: 5.76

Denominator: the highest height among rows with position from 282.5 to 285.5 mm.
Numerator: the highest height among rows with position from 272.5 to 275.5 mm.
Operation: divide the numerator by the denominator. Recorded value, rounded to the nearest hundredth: 0.97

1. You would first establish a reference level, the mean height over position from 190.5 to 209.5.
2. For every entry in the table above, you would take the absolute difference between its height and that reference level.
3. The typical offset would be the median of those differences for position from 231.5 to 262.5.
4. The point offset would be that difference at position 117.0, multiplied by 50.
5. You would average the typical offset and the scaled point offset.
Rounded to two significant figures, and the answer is 35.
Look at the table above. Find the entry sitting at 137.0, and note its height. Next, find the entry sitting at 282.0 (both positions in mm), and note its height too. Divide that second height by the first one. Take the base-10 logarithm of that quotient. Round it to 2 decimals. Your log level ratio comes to 0.12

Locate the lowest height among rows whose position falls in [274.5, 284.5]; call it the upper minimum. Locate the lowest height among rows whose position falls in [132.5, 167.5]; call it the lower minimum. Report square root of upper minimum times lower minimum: 4.81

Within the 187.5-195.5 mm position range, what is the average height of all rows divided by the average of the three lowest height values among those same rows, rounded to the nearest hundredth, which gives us 1.05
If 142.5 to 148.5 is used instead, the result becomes 1.03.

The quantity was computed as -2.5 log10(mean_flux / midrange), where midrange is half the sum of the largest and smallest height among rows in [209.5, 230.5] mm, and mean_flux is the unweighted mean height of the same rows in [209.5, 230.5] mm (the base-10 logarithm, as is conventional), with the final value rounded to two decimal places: -0.01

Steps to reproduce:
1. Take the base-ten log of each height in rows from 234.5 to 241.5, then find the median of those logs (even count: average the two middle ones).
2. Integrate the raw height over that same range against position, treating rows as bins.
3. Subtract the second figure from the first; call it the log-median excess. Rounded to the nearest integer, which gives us -38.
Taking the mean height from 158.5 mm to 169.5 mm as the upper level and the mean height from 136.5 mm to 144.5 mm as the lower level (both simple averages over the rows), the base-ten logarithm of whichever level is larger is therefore 0.766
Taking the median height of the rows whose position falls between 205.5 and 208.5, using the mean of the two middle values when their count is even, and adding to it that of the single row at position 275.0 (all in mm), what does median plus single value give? 11.97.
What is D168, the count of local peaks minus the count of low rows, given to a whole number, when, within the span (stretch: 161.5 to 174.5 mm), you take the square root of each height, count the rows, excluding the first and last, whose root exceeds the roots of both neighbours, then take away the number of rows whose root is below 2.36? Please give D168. 2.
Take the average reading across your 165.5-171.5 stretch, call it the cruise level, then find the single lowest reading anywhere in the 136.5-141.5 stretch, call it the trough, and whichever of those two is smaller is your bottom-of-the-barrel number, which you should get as 4.9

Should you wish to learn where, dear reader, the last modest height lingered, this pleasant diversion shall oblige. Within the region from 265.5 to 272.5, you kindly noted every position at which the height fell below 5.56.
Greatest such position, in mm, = 270.0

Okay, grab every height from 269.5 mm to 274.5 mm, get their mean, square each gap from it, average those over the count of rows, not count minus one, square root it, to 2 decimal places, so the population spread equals 0.36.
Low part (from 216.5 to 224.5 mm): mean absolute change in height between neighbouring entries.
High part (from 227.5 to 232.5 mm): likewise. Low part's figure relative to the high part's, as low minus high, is -0.11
